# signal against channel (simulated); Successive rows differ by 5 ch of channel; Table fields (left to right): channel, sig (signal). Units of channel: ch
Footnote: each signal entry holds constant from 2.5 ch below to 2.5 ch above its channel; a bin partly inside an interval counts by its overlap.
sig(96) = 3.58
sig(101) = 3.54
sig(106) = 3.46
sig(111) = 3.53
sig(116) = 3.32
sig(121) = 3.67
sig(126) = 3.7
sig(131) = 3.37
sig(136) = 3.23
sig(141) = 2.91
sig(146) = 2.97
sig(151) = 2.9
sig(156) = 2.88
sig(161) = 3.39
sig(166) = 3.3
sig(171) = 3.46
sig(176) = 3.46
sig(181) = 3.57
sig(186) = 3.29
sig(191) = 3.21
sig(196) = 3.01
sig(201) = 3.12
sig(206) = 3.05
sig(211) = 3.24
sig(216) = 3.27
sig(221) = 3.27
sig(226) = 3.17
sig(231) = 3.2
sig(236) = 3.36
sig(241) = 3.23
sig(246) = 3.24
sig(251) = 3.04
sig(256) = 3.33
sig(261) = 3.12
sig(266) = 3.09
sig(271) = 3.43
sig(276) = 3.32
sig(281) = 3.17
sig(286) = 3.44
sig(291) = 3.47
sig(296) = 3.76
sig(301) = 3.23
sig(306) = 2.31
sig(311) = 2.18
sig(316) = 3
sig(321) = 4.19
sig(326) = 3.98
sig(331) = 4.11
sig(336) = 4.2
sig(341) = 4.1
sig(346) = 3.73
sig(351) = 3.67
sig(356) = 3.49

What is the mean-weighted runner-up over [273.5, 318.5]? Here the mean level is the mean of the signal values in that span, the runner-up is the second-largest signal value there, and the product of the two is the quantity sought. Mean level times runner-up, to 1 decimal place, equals 10.7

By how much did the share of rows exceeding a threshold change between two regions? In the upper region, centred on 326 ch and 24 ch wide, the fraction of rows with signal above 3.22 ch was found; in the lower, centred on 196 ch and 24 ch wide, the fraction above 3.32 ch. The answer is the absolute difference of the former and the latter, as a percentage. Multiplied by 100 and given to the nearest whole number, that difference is 80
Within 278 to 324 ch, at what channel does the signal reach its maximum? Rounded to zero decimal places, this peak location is 321 ch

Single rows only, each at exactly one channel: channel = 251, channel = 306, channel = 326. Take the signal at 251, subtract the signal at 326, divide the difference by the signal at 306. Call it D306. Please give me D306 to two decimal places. -0.41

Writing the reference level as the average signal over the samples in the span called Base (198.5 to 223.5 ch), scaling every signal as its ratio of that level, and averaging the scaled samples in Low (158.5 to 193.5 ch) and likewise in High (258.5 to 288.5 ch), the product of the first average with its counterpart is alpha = 1.08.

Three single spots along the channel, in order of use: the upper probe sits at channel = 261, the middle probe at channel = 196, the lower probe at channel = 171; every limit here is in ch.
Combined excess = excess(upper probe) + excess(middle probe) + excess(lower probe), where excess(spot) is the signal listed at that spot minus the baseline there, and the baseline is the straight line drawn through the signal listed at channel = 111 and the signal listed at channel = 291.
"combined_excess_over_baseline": -0.90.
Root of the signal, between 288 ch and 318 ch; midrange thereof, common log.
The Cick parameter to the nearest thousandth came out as 0.232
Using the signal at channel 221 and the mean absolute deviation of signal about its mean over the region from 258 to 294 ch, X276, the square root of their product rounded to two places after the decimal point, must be 0.68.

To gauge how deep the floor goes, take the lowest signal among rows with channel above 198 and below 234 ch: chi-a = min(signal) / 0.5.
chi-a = 6.1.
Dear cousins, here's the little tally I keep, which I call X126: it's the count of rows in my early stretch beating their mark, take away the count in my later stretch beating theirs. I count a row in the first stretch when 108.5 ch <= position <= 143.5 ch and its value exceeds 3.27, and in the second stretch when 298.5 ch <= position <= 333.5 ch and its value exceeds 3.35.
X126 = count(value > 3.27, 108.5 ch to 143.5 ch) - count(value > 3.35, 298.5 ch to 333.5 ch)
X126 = 2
